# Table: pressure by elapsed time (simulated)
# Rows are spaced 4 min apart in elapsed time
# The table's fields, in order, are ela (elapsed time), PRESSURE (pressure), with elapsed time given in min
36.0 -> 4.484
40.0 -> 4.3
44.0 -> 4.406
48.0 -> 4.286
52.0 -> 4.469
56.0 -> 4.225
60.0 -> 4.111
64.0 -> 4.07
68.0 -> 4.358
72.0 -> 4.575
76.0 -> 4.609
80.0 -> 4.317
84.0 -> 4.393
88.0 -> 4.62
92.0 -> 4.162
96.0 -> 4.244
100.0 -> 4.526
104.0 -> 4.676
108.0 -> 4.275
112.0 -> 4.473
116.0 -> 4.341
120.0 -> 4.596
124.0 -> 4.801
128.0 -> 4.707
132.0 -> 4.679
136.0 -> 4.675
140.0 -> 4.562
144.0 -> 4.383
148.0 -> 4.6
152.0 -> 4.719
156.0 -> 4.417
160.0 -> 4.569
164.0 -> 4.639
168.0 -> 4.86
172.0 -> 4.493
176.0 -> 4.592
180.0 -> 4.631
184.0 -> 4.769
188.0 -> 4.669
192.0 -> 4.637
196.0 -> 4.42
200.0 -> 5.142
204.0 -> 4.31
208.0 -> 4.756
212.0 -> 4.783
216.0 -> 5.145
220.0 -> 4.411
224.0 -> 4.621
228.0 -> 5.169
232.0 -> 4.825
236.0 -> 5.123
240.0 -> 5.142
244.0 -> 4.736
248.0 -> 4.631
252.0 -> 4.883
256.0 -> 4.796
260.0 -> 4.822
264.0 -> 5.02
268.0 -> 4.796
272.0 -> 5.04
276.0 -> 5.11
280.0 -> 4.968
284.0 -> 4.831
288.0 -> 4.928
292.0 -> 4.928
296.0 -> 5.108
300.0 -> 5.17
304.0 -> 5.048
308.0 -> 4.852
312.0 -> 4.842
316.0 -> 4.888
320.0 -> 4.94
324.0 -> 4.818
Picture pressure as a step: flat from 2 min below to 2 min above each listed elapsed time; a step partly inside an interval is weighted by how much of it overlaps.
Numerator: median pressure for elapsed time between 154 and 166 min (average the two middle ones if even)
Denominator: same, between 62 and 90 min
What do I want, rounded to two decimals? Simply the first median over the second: 1.04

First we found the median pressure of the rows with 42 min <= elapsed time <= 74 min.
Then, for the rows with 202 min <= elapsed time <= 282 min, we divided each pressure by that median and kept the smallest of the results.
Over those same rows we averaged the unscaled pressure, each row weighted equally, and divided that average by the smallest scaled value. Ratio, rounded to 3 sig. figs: 4.87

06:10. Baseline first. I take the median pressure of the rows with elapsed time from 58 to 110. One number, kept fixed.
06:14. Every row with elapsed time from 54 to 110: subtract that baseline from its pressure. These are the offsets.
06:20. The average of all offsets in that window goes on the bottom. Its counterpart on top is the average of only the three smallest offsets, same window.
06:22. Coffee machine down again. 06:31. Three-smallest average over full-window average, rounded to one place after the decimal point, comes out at -22.9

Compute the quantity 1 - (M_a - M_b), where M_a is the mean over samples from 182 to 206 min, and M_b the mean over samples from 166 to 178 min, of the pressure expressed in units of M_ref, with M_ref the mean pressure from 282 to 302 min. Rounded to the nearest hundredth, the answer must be 1.00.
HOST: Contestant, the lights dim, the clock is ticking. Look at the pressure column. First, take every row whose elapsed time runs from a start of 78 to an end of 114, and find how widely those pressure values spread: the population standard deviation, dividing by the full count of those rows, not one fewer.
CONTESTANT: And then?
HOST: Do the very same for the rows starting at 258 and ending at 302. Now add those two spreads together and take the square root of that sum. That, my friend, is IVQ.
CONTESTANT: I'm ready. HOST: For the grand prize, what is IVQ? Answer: 0.536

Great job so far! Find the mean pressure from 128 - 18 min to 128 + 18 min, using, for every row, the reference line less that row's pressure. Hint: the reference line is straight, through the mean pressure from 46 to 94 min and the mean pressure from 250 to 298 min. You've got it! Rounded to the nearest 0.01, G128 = -0.06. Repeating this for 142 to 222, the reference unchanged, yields 0.02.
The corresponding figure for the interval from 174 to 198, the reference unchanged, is 0.06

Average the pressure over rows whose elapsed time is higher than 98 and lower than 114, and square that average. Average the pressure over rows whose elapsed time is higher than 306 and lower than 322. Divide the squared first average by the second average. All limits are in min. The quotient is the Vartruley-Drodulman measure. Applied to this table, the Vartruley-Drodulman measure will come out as 4.13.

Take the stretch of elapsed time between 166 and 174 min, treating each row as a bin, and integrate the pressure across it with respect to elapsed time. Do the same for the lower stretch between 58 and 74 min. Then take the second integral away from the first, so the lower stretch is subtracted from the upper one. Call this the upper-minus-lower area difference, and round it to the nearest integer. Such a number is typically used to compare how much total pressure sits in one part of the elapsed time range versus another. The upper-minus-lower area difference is -31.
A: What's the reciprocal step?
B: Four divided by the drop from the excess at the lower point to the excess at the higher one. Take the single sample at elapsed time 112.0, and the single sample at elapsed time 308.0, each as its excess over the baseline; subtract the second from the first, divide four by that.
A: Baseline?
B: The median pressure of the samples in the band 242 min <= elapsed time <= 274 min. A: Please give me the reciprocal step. -11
